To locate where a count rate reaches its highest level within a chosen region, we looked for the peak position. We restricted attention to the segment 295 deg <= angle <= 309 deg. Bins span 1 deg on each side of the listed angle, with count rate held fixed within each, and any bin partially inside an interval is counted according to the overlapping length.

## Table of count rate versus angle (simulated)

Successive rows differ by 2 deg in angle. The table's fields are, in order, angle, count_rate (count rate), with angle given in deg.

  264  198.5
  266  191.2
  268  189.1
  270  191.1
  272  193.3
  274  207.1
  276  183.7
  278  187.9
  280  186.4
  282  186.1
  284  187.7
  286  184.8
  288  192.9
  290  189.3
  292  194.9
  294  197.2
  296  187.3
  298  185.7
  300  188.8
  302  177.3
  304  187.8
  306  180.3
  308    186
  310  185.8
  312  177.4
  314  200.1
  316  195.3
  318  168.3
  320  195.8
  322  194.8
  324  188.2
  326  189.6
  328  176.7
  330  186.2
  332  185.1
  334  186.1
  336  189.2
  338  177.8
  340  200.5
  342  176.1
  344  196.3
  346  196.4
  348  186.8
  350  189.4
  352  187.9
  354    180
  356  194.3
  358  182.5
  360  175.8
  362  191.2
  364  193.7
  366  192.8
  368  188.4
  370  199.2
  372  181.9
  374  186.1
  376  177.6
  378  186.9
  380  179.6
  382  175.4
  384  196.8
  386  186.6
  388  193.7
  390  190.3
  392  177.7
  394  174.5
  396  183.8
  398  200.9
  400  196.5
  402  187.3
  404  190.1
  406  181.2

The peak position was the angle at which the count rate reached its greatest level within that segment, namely 300 deg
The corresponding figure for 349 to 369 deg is 356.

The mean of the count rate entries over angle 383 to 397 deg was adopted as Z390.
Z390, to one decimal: 186.2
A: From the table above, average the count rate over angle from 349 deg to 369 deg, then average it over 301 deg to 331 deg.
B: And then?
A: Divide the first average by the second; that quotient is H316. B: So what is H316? 1.009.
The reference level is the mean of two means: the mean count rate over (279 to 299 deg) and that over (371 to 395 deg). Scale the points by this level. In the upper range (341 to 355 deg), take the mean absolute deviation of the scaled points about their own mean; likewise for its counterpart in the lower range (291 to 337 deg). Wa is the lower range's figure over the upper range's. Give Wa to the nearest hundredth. 0.98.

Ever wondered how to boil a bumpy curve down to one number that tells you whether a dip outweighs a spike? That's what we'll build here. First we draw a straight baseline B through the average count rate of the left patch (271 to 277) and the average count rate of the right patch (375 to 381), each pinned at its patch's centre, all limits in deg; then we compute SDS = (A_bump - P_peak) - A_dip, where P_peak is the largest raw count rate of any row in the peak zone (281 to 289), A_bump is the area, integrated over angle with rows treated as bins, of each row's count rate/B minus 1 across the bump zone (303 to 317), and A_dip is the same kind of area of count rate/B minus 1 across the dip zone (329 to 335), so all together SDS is -193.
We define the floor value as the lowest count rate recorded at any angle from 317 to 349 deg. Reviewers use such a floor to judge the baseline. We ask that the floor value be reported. 168.3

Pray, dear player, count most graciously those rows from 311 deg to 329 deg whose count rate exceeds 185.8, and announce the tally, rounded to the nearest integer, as 6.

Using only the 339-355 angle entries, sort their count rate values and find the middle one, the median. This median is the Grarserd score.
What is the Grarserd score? 189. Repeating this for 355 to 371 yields 192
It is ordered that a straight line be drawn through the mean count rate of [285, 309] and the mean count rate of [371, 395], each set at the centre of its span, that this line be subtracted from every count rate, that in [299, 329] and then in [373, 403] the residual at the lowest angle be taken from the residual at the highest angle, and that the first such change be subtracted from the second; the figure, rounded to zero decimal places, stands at 13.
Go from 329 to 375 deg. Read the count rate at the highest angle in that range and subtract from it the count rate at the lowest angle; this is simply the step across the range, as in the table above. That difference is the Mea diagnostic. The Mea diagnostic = 0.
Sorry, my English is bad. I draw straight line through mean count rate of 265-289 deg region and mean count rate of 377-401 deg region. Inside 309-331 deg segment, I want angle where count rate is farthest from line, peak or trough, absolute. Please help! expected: 318 deg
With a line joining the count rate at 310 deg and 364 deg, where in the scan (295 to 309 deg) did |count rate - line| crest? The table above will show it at 302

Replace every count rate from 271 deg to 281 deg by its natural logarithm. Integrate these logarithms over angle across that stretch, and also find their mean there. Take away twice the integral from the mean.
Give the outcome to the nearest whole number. -100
